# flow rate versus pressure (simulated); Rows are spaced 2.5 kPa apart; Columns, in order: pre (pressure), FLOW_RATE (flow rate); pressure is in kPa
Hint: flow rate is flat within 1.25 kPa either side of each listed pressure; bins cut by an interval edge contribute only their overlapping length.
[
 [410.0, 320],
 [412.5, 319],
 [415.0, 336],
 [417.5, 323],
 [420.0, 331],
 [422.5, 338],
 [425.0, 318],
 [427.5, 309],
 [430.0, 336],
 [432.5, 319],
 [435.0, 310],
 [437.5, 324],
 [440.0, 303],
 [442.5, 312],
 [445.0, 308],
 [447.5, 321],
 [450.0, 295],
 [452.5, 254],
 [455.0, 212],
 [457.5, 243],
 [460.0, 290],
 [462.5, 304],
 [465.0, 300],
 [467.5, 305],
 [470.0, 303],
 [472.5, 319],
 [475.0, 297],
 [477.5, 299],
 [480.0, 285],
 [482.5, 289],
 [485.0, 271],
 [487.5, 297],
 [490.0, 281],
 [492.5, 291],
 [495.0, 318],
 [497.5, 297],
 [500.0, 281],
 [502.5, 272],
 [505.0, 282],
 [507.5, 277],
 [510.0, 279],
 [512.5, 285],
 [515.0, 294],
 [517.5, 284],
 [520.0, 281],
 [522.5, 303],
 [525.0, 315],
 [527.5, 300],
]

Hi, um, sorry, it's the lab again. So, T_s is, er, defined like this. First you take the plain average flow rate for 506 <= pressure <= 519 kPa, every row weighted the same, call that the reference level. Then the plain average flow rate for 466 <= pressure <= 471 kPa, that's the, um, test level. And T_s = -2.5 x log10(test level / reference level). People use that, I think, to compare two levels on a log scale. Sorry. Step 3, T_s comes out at -0.07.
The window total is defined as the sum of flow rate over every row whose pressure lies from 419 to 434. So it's 1951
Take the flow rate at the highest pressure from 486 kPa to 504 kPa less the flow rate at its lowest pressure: -25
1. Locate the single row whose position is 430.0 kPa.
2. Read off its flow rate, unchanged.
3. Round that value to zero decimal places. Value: 336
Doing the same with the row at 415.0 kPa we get 336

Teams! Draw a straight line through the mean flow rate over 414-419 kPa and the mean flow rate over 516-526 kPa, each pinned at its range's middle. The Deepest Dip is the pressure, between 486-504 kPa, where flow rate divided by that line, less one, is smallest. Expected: 502.5 kPa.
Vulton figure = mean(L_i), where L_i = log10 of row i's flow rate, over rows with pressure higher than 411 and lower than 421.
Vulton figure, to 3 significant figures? 2.51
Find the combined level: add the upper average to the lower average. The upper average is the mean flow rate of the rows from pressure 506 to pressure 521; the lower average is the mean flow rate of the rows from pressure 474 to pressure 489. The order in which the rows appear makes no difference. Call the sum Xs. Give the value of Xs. 573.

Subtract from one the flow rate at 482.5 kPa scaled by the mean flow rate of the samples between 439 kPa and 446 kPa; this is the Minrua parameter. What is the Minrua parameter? 0.06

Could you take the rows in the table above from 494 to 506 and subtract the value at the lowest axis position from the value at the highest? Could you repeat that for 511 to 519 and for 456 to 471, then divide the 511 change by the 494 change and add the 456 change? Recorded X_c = 60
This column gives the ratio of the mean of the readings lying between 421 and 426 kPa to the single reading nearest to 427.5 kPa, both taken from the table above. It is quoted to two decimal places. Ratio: 1.06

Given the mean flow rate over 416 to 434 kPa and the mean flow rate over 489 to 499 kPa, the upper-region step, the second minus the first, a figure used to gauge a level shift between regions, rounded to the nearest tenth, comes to -28.1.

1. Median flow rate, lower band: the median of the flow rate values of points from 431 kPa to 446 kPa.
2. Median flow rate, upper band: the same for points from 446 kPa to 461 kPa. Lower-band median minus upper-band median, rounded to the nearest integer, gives 39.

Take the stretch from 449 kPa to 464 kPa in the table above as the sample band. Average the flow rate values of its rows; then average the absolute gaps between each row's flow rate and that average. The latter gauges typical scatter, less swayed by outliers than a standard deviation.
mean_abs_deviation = 30.0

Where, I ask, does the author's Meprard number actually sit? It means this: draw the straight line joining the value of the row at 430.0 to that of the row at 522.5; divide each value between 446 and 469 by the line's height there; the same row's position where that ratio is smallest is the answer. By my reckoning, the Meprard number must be 455.0 kPa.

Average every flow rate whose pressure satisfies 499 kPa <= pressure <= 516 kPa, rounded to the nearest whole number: 281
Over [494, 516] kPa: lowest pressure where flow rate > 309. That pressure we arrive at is 495.0 kPa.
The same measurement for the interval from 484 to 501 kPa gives 495.0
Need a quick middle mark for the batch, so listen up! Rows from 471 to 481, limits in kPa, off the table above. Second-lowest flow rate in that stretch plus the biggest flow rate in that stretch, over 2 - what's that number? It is 308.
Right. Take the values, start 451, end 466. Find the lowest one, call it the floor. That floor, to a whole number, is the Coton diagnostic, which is 212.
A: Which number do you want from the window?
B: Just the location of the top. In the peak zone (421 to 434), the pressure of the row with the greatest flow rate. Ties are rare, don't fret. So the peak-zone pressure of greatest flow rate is 422.5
